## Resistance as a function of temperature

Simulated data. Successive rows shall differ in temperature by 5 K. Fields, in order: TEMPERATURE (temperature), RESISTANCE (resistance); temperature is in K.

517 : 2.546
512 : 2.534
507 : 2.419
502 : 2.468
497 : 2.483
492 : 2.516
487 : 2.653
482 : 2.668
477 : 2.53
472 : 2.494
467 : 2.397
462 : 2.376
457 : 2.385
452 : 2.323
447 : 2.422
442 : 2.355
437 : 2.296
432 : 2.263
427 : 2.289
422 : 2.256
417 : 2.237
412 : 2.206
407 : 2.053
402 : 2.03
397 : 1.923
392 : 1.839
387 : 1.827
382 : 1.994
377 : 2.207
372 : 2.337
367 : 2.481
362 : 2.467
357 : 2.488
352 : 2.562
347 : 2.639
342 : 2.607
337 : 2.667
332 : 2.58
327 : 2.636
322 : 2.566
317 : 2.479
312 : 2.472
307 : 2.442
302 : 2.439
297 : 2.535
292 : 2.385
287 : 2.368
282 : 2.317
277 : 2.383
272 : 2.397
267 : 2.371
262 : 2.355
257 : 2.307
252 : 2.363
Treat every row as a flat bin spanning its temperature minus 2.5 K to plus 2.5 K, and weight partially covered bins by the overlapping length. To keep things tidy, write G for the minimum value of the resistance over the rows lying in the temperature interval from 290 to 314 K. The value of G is 2.385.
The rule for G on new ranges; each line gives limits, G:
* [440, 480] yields 2.323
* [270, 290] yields 2.317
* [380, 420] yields 1.827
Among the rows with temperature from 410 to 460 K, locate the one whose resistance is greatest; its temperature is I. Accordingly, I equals 447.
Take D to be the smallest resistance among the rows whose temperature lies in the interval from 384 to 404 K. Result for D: 1.827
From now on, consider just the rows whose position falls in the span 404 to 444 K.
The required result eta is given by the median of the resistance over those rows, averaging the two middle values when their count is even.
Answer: 2.26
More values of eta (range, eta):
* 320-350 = 2.62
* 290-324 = 2.47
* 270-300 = 2.38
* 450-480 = 2.39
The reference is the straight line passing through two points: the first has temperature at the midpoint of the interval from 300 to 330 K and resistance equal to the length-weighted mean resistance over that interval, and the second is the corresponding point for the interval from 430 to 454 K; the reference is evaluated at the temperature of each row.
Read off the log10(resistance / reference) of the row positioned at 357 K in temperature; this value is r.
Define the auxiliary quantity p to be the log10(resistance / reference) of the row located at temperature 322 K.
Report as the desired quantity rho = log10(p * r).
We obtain -4.1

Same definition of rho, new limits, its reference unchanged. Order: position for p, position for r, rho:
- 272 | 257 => -2.8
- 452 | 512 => -4.5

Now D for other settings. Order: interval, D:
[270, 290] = 2.317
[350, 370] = 2.467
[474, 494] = 2.516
